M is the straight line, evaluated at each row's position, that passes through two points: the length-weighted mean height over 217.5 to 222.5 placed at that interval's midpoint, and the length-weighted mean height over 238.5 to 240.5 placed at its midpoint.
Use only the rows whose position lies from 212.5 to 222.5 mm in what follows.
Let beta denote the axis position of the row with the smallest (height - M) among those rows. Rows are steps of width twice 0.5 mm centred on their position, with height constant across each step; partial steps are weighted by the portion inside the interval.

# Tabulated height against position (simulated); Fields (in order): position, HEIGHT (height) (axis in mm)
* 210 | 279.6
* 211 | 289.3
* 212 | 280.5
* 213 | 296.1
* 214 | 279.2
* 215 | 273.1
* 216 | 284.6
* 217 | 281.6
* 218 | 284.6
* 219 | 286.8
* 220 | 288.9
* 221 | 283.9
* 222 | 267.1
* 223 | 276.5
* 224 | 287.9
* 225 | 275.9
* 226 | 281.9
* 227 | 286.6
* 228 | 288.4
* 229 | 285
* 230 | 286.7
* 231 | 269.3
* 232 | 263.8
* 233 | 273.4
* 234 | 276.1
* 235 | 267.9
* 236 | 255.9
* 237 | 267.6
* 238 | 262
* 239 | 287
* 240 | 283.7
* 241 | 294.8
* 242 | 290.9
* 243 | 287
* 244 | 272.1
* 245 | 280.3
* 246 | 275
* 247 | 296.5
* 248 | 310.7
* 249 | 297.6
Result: 222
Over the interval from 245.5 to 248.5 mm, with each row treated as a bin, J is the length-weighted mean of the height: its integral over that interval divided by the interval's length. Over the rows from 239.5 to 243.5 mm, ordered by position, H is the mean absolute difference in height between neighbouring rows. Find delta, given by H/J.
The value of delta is 0.021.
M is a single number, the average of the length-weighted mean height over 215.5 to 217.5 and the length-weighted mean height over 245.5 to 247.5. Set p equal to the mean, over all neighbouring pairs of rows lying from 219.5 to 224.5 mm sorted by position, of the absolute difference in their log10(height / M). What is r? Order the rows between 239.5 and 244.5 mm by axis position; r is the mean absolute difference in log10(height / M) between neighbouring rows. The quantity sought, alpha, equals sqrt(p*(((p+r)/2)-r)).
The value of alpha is 0.0056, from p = 0.0167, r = 0.0129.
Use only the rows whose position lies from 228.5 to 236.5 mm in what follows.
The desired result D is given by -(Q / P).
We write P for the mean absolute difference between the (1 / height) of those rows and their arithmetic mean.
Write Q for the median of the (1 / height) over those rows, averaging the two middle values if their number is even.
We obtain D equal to -34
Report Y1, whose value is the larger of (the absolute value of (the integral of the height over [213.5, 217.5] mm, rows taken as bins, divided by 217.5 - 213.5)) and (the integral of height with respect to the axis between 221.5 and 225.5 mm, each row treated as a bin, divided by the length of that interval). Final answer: 280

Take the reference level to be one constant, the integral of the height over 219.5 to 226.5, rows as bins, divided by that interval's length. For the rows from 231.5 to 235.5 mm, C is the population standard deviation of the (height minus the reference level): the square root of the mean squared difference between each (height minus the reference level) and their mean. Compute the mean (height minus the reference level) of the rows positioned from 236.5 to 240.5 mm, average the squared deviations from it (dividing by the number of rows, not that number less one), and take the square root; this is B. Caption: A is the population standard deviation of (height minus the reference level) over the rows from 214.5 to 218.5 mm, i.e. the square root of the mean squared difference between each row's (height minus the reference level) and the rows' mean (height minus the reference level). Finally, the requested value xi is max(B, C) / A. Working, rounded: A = 4.7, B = 11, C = 5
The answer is 2.2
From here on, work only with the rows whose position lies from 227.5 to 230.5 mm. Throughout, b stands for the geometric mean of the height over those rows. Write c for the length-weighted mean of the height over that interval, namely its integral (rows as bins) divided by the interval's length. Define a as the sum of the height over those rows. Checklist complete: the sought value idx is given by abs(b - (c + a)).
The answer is 860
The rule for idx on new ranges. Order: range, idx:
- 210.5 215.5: 1418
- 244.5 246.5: 555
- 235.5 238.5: 786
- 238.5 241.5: 866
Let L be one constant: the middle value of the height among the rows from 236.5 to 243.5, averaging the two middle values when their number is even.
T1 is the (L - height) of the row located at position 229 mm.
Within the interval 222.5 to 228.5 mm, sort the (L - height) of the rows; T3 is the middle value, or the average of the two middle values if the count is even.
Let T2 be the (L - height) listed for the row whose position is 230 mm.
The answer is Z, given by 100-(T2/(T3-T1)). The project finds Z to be 100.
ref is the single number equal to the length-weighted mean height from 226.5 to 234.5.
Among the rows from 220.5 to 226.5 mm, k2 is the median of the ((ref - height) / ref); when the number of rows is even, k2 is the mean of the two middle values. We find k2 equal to 0.00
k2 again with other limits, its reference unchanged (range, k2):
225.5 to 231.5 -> -0.03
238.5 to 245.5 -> -0.03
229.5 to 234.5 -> 0.02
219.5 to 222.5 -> -0.02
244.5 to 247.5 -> -0.01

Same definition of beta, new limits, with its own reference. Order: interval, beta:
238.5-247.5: 244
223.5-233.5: 232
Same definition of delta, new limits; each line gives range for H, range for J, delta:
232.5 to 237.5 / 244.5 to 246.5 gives 0.031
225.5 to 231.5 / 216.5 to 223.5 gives 0.021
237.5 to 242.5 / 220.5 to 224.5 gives 0.039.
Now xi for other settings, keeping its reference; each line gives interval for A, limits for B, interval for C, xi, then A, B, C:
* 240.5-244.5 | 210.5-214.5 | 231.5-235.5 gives 0.8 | 8.6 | 7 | 5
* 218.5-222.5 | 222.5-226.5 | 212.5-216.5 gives 1.0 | 8.6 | 5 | 8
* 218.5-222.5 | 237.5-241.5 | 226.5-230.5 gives 1.4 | 8.6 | 12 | 1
